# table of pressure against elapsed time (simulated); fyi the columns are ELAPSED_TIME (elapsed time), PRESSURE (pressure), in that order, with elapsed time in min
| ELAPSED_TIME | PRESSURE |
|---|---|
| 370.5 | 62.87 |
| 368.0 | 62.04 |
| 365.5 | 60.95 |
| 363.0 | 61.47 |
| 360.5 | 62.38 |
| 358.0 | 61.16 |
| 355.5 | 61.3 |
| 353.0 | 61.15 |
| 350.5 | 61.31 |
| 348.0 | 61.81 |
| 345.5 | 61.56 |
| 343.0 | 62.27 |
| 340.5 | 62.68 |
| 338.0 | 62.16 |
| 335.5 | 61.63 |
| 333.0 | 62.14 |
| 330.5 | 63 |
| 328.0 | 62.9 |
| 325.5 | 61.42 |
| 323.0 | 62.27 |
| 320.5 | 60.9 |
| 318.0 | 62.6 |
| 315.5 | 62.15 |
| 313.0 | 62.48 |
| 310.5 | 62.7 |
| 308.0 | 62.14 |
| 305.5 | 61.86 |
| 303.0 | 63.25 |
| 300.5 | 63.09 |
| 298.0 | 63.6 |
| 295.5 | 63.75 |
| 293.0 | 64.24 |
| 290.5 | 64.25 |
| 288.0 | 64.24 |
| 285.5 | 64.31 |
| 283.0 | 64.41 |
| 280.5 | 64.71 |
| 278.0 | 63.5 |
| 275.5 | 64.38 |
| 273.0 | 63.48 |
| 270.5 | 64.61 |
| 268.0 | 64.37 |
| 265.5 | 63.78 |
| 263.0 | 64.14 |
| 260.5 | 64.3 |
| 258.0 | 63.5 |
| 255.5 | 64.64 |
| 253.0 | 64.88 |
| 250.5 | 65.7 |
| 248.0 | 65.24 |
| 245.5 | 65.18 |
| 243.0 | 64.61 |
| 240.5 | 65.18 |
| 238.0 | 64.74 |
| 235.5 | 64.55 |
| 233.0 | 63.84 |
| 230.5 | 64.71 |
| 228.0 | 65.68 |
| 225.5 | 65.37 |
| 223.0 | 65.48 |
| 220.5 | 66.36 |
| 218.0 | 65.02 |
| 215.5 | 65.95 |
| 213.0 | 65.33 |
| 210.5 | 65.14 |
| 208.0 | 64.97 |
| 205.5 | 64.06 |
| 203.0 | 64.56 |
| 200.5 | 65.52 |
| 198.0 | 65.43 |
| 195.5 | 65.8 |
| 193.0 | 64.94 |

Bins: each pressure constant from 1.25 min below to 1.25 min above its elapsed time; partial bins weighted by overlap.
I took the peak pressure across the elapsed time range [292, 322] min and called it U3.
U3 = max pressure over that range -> 64.24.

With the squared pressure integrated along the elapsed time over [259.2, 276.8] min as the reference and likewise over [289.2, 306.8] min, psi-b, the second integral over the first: 0.98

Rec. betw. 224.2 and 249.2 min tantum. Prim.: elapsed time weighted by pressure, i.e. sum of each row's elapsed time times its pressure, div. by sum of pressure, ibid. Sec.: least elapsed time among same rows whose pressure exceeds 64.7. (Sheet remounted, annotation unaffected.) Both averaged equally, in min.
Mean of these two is 231.1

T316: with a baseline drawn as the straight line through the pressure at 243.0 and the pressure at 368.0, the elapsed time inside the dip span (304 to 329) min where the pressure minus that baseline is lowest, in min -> 320.5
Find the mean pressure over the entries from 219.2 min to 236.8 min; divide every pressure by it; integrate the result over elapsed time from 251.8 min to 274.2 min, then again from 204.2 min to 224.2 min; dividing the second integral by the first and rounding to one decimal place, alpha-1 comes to 0.9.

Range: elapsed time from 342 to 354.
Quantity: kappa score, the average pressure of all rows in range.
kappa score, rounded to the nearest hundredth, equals 61.62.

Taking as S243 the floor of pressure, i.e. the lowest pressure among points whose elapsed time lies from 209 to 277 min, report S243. 63.48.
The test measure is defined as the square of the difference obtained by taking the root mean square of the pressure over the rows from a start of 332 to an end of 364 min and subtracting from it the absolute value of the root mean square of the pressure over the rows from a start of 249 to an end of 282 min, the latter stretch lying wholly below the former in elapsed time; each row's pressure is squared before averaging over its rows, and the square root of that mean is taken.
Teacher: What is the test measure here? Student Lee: 6.4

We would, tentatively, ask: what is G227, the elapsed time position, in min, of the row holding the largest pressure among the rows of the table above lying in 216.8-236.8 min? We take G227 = 220.5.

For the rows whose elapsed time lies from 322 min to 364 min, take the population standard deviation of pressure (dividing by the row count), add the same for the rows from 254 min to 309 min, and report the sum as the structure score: 1.33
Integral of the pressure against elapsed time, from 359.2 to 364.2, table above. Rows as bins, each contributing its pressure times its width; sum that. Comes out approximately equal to 310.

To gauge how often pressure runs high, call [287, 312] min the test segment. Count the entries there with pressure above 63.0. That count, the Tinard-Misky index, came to 7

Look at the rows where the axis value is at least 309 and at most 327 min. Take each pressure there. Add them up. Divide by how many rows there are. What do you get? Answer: 62.1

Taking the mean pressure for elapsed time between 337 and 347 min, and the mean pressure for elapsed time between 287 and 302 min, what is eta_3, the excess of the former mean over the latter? -1.7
